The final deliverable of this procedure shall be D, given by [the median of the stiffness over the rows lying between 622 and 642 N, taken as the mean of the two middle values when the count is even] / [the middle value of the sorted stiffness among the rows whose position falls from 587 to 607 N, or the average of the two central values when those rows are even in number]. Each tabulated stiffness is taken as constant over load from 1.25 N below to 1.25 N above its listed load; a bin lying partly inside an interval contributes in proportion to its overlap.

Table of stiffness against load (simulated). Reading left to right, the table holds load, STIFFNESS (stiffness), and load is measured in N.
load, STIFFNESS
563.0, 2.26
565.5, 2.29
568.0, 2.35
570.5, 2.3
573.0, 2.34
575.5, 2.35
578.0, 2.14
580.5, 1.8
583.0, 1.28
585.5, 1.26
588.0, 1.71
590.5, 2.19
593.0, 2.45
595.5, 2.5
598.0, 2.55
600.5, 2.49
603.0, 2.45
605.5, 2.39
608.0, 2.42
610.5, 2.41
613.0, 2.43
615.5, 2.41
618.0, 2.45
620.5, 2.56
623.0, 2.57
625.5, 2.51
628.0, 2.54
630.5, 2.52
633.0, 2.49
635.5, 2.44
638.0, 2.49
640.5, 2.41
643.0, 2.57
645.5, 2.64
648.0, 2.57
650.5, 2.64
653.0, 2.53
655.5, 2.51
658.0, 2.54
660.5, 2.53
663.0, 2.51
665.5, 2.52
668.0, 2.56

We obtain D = 1.02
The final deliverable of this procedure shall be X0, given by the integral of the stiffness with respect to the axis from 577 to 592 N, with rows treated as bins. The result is 26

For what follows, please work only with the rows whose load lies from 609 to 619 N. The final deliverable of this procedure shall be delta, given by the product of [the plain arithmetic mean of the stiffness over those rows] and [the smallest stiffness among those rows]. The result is 5.8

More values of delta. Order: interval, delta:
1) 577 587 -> 2.0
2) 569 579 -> 4.9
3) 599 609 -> 5.8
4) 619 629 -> 6.4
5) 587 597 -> 3.8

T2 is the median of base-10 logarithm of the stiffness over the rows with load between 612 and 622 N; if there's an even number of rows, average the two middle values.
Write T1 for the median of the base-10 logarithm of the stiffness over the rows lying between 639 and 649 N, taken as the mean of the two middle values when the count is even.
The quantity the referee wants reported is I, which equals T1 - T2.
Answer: 0.0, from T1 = 0.410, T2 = 0.39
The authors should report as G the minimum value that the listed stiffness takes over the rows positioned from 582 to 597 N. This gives 1.26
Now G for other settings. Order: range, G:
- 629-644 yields 2.41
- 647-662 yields 2.51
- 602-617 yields 2.39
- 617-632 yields 2.45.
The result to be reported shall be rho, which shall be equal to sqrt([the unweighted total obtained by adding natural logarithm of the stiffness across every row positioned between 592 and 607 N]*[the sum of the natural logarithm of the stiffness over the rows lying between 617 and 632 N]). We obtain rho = 5.49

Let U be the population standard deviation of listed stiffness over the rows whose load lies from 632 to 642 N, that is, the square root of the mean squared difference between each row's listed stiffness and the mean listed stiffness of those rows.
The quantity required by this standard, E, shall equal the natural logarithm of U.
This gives -3.4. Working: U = 0.034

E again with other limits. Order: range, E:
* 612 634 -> -2.9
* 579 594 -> -0.8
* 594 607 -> -2.9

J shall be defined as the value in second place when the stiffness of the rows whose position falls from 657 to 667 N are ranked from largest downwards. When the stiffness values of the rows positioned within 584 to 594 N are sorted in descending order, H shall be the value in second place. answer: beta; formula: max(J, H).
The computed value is 2.53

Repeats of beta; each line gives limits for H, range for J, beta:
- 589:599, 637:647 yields 2.57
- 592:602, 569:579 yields 2.50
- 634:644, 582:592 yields 2.49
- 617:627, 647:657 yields 2.57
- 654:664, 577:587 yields 2.53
